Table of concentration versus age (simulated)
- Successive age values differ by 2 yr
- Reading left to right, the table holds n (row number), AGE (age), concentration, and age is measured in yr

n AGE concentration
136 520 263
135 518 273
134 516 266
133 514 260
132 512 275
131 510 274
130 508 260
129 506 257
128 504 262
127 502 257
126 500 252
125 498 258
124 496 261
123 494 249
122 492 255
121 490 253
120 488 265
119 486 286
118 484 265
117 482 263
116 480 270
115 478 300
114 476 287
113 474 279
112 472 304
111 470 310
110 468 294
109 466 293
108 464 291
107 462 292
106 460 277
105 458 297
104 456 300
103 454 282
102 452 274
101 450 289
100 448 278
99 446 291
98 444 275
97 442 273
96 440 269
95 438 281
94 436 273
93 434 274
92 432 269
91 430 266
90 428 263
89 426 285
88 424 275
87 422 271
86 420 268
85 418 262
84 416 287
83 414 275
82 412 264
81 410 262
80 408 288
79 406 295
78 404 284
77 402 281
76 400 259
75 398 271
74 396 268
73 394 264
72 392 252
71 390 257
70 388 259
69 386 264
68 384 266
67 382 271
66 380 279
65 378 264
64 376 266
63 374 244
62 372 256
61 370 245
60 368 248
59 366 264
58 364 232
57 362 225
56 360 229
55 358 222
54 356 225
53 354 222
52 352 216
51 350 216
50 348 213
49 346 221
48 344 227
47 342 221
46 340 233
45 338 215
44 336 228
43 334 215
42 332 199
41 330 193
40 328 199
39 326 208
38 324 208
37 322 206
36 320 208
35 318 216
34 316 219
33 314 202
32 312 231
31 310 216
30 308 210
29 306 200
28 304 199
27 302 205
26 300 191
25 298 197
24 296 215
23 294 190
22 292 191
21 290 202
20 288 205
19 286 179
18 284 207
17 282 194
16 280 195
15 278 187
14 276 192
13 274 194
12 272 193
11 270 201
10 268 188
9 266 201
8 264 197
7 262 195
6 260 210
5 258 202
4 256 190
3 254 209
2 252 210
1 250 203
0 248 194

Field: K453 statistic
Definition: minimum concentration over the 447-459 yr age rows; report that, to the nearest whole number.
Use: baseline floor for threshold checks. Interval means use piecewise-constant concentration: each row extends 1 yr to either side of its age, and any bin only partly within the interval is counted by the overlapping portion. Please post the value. 274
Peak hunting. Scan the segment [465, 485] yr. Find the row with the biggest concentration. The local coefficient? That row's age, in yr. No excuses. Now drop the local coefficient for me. 470 yr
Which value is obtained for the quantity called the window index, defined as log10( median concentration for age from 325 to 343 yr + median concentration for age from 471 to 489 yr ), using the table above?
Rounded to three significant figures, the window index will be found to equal 2.69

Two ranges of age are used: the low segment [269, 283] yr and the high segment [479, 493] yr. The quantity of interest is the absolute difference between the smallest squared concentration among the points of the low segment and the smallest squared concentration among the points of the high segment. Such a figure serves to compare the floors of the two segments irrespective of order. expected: 29040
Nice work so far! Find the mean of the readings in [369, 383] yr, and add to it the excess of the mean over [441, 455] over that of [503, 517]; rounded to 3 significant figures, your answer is 276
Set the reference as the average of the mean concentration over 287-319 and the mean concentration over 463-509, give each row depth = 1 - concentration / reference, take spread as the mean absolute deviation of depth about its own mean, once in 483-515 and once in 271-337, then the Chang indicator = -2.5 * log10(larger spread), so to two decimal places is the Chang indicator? 3.52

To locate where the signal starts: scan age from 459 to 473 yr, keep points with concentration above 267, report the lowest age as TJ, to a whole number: 460 yr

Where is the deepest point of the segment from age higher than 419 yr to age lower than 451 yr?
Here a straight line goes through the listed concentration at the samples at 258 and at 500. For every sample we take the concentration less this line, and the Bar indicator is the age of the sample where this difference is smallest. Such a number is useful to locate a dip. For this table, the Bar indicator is 428 yr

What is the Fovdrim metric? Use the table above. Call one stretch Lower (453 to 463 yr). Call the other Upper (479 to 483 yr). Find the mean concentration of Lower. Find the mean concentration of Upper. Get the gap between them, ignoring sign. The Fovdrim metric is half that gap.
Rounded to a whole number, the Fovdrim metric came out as 12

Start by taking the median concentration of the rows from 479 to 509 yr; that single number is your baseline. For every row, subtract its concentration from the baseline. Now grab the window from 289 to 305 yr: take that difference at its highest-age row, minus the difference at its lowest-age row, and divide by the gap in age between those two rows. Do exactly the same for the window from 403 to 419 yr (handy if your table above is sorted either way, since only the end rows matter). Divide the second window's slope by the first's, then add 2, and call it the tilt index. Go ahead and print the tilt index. 9.3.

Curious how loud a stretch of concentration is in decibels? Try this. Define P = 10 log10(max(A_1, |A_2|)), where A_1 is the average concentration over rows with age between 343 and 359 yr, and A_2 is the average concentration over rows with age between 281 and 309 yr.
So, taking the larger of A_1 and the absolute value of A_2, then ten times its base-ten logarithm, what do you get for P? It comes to 23.4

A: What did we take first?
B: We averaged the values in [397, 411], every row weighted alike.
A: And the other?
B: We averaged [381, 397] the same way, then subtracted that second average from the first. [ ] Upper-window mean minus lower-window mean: 15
